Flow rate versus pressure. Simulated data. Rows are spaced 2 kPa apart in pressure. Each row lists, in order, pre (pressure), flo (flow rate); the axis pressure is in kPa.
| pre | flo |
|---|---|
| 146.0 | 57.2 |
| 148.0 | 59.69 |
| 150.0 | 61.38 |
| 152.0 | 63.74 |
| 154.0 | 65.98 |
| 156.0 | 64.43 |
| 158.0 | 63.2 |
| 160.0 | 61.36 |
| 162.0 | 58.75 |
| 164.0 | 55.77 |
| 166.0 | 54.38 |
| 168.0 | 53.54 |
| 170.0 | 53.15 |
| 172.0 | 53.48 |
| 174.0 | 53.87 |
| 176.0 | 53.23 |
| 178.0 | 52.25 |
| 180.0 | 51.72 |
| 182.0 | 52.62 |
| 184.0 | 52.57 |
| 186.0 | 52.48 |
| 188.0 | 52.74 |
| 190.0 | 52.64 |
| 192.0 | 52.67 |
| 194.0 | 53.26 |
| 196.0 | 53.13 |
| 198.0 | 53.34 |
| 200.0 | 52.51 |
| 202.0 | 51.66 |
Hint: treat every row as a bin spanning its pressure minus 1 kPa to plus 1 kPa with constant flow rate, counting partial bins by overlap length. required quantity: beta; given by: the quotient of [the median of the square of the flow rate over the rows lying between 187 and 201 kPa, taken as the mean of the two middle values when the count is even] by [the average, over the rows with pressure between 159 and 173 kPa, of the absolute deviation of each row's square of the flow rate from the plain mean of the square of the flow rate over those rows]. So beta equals 10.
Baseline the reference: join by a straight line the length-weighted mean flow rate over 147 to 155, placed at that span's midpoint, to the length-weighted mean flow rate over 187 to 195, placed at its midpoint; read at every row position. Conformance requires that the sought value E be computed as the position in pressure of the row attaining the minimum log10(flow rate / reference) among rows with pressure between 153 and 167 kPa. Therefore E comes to 166.0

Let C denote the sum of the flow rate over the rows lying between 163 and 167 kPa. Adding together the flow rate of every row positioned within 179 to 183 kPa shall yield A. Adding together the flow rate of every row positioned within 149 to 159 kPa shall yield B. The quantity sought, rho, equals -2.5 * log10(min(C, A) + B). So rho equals -6.6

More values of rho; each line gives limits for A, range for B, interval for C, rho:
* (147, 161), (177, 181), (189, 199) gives -6.4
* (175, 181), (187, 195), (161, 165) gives -6.3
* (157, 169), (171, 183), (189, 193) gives -6.6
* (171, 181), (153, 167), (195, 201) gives -6.9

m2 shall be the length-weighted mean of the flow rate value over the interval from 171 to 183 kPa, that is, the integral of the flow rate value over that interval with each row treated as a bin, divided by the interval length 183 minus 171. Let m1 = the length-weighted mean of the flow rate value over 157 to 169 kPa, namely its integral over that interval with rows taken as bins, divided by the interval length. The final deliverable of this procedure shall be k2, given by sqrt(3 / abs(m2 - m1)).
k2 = 0.8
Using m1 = 57.8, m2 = 52.9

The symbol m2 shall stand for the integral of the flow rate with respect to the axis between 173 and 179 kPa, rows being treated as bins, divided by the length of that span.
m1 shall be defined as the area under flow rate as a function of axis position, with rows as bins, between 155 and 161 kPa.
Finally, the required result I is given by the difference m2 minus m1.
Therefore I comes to -325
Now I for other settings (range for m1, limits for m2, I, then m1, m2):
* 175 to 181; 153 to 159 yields -250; 314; 65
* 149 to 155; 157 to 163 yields -321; 382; 61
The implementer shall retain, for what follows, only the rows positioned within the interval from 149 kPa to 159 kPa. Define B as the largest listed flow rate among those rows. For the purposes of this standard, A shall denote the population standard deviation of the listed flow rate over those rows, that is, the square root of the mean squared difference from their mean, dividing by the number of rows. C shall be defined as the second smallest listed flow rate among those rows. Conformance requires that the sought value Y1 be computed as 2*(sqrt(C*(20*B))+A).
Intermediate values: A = 1.5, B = 65.98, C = 63.2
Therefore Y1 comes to 581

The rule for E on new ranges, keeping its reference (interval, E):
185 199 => 186.0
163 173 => 168.0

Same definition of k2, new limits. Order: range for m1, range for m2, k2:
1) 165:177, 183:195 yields 1.8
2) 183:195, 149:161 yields 0.5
